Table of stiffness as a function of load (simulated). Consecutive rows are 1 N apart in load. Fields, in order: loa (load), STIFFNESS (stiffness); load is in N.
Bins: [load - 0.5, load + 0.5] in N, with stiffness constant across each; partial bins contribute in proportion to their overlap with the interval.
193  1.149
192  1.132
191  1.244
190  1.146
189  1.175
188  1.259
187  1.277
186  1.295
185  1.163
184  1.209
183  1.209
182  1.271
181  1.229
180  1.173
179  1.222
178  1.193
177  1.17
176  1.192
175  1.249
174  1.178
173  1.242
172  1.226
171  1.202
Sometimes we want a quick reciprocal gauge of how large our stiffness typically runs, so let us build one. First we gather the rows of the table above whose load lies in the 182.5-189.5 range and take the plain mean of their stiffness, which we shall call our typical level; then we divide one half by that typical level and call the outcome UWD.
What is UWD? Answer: 0.408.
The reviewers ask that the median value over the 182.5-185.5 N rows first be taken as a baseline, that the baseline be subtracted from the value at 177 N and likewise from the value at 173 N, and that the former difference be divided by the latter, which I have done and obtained -1.2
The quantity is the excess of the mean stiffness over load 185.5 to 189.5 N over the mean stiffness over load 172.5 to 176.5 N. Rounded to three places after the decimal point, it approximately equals 0.036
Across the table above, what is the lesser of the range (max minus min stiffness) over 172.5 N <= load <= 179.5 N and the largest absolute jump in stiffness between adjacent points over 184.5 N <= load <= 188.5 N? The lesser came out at 0.079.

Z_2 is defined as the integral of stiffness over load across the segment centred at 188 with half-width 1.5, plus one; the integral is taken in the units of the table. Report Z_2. 4.71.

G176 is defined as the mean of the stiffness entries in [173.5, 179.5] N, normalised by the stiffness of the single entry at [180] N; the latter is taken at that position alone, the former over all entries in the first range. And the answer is 1.024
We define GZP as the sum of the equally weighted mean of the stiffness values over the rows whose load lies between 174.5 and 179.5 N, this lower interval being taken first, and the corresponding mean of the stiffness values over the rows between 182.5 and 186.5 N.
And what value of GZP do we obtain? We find 2.42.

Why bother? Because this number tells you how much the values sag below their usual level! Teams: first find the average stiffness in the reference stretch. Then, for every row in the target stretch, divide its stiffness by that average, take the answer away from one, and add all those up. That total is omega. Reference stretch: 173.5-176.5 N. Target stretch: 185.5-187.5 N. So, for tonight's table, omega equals -0.13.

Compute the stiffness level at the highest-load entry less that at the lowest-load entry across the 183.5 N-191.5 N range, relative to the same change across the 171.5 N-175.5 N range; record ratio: 1.5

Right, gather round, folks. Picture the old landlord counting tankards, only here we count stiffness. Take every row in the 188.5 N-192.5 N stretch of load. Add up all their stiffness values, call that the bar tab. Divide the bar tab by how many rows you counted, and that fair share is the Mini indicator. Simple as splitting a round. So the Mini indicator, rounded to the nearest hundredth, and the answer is 1.17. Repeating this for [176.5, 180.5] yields 1.19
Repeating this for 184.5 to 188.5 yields 1.25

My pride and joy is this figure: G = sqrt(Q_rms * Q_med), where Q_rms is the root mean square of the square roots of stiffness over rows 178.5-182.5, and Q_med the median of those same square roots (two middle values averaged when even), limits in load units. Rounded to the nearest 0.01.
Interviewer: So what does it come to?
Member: 1.11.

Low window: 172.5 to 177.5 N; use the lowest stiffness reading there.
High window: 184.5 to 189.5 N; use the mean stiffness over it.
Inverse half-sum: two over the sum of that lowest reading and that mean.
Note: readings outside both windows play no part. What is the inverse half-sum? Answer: 0.8320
